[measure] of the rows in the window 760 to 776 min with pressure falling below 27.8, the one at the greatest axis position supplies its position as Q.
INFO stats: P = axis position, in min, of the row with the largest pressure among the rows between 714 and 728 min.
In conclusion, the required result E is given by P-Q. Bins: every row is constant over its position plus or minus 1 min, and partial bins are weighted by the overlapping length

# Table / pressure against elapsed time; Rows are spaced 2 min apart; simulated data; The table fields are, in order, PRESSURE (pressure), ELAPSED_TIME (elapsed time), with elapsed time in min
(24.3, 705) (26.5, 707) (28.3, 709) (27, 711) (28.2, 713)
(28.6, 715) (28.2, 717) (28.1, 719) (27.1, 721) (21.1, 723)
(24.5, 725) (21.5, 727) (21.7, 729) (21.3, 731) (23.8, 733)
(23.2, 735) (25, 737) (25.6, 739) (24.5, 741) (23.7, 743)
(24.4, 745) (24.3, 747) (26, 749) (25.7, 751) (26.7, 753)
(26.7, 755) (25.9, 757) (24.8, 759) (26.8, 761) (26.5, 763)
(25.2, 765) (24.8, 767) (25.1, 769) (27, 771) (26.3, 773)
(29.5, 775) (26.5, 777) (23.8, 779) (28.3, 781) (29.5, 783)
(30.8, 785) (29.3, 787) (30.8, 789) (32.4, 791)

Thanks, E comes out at -58 min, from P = 715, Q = 773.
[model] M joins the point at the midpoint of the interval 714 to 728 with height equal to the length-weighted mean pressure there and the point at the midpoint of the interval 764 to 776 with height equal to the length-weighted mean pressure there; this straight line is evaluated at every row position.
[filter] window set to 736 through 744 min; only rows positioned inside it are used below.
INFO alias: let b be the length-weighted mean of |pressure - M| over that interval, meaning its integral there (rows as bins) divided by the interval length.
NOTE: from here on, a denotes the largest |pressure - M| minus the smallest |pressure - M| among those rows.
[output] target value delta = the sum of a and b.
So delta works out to 3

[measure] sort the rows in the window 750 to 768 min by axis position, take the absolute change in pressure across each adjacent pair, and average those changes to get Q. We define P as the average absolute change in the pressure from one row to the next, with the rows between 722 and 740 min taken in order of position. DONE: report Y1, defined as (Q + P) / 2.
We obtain 1.21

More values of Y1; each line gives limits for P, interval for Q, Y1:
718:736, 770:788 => 2.20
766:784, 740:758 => 1.43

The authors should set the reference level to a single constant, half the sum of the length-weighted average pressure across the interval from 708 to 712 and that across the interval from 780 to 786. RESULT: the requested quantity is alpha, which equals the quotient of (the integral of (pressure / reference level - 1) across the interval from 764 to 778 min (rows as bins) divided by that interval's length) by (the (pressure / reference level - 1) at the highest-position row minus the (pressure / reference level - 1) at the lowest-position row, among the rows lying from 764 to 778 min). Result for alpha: -2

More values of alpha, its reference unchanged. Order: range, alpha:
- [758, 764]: -2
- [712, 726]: 1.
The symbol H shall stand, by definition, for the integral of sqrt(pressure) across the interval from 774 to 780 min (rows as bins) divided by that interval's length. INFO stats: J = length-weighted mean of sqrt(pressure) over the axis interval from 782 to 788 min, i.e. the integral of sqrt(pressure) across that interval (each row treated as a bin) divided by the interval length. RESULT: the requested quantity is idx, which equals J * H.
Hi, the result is 28.2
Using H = 5.15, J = 5.46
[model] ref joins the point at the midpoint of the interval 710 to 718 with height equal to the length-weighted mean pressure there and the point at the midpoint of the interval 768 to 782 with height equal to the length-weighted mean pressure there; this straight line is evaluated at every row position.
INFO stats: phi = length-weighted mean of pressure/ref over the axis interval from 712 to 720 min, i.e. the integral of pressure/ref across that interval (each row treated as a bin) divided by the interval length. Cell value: 1.01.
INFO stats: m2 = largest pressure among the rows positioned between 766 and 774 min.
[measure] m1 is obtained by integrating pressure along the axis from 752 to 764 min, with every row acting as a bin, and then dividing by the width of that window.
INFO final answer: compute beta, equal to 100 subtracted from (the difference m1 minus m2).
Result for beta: -101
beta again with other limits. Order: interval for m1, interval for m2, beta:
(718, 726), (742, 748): -99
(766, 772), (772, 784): -104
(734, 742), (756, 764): -102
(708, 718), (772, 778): -101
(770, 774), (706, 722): -102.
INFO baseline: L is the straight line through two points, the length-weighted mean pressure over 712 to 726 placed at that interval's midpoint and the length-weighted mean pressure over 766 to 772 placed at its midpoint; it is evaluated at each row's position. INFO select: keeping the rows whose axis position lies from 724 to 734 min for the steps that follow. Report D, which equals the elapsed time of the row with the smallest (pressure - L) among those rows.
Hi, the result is 731 min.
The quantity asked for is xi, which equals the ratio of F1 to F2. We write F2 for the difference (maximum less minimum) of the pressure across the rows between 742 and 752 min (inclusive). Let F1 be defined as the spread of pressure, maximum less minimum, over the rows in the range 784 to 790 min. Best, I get 0.7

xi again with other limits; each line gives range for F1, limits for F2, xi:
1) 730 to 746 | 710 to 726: 0.6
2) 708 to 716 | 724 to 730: 0.5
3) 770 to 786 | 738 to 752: 3.0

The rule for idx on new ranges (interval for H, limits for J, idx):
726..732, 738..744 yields 23.0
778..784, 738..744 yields 25.8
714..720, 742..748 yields 26.1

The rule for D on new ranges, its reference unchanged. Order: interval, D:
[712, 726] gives 723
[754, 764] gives 759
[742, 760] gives 743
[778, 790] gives 779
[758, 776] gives 759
